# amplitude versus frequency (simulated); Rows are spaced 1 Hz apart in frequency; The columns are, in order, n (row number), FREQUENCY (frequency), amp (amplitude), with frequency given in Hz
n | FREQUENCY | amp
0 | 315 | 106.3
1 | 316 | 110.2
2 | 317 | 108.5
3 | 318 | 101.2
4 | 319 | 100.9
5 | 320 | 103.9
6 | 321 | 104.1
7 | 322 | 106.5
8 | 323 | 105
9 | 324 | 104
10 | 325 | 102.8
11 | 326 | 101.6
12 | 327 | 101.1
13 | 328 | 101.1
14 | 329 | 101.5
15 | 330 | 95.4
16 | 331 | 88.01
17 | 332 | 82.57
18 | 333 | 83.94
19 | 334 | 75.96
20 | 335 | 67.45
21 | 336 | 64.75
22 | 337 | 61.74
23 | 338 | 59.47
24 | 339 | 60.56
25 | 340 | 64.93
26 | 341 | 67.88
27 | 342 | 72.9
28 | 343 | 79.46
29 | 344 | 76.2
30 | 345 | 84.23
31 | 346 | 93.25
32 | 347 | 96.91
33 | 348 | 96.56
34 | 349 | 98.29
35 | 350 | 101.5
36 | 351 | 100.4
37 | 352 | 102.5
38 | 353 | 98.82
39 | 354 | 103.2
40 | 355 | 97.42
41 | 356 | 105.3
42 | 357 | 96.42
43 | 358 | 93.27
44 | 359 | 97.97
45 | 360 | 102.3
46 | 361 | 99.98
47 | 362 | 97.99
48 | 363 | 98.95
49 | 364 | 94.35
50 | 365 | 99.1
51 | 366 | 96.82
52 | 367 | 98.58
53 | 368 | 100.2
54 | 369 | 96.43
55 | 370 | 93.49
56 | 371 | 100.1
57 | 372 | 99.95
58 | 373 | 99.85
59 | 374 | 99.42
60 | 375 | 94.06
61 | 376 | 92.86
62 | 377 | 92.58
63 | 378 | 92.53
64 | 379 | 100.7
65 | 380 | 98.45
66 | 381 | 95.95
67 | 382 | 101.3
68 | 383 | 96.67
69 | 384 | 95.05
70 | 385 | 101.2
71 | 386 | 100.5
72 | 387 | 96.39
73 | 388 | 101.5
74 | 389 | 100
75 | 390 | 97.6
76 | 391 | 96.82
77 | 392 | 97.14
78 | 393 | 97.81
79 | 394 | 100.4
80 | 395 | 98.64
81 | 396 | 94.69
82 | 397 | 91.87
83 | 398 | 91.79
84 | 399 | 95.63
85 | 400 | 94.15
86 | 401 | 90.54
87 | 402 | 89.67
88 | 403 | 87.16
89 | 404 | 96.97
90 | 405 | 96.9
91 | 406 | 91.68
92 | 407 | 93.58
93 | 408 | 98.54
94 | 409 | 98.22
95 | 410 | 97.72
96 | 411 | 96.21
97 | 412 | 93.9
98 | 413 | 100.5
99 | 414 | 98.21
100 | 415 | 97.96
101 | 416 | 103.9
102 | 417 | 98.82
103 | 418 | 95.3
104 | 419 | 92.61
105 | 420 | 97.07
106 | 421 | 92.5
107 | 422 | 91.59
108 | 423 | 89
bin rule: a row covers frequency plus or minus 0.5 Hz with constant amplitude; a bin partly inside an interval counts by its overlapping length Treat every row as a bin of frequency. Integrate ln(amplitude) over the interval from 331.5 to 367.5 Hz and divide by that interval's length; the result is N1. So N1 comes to 4.46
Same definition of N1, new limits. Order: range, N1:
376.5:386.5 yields 4.58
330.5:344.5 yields 4.27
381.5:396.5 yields 4.59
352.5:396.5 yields 4.58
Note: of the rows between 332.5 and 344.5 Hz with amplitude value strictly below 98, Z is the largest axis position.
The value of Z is 344 Hz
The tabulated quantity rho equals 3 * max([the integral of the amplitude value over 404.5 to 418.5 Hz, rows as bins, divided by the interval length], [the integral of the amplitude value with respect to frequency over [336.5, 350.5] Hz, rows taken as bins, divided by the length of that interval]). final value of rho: 292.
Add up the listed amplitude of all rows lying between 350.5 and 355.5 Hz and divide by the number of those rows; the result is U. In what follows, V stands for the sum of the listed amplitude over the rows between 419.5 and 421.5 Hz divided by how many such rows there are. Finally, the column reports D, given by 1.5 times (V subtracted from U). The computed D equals 8.5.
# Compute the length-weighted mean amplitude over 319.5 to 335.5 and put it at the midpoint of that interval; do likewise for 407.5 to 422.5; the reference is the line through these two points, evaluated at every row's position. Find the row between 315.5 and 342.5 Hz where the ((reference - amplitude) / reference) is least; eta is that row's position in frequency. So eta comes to 316 Hz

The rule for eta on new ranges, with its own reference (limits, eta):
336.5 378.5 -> 356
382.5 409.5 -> 388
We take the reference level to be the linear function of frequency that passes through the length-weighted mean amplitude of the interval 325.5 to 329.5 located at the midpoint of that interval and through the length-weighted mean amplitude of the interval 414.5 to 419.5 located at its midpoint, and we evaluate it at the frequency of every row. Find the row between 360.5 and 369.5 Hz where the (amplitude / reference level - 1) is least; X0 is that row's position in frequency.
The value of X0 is 364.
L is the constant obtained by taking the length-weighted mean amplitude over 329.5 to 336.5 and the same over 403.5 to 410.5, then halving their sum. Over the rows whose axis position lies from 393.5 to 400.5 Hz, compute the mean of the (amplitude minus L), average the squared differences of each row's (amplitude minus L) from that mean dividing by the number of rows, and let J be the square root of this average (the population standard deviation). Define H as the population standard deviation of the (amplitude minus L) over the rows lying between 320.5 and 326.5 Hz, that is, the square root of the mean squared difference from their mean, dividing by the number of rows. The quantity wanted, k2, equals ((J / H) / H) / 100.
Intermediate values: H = 1.6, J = 3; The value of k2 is 0.0125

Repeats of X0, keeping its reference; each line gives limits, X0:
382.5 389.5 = 384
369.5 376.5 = 376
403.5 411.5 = 406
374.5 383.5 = 378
